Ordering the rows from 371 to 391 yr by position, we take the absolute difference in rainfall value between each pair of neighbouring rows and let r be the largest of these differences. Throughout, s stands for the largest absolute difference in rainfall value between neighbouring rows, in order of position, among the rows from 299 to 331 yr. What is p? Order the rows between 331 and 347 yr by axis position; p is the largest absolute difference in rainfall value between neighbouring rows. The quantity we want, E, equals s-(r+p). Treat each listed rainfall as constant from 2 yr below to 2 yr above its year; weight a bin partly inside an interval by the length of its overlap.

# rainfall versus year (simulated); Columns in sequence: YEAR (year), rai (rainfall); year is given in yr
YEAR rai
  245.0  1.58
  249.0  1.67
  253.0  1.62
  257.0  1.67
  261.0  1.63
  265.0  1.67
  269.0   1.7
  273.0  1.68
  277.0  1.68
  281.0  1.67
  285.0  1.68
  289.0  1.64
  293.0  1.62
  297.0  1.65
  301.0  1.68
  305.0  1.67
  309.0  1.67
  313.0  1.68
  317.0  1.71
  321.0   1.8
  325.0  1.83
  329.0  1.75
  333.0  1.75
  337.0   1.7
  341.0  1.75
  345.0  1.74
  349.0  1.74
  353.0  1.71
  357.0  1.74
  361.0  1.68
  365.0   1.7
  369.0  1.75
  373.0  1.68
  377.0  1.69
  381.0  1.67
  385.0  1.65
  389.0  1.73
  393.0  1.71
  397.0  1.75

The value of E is -0.040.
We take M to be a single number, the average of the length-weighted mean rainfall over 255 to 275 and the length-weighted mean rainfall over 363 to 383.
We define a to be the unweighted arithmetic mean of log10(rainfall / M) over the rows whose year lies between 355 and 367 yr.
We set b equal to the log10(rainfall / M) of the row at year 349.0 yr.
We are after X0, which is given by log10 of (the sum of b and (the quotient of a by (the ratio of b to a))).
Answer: -1.78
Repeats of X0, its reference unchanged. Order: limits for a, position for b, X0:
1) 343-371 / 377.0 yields -1.19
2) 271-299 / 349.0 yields -1.77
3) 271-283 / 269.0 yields -2.30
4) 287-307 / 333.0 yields -1.68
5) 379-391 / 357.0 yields -1.85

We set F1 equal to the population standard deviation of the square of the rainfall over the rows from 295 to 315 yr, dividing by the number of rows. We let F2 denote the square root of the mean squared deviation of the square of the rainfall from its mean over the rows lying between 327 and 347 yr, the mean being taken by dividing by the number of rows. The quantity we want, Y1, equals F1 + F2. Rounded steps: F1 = 0.04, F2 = 0.067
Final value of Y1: 0.10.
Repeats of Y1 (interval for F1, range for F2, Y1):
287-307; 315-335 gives 0.22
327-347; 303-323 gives 0.24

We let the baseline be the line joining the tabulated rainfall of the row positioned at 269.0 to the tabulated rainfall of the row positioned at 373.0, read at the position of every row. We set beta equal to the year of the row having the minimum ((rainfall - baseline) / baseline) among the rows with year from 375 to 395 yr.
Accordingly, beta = 385.0 yr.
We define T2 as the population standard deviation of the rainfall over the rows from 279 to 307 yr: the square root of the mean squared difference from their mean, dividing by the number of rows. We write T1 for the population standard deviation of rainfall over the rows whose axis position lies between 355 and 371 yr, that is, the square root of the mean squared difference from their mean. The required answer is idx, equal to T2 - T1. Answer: -0.008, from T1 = 0.029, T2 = 0.021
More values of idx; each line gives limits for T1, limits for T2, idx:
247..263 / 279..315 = -0.003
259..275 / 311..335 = 0.025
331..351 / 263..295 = 0.005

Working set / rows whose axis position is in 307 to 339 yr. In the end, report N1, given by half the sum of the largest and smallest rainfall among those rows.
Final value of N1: 1.75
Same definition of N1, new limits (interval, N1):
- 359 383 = 1.71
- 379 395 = 1.69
